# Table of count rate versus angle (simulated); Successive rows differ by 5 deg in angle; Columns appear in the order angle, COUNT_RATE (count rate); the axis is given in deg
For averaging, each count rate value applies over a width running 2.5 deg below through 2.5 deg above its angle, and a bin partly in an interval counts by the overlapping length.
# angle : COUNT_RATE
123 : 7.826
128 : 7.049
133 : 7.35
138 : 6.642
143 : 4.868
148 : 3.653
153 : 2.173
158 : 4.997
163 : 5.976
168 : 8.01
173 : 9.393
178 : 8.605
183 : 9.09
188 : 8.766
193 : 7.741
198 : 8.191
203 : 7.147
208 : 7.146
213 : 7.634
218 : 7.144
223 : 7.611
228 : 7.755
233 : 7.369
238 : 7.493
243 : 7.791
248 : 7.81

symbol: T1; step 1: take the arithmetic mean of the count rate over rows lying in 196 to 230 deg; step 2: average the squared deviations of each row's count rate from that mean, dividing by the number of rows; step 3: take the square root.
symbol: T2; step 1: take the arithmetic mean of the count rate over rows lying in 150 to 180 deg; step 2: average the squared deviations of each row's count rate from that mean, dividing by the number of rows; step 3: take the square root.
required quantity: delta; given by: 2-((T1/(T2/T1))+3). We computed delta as -1.1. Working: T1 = 0.37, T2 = 2.5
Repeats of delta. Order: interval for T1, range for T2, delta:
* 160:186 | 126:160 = -1.8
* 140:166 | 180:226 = -3.5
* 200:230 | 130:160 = -1.0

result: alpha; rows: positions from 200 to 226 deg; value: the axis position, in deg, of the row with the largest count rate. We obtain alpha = 213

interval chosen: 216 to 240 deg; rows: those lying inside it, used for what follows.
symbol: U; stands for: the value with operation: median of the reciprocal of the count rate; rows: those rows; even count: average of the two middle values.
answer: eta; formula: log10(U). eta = -0.87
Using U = 0.133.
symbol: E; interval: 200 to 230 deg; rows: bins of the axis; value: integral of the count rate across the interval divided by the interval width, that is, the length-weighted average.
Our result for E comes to 7.41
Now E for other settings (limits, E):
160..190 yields 8.24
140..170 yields 4.92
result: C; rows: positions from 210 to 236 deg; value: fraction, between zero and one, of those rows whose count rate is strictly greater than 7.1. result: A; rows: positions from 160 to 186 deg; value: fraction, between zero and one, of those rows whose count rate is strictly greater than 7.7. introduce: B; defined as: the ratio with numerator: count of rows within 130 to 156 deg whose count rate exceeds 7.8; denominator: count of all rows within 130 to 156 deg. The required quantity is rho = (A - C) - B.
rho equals -0.2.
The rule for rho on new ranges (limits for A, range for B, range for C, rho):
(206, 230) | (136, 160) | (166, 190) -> -0.8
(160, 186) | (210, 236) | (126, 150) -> 0.6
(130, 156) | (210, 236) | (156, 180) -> -0.6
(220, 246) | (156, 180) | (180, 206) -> -1.2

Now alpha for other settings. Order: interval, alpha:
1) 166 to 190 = 173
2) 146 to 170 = 168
